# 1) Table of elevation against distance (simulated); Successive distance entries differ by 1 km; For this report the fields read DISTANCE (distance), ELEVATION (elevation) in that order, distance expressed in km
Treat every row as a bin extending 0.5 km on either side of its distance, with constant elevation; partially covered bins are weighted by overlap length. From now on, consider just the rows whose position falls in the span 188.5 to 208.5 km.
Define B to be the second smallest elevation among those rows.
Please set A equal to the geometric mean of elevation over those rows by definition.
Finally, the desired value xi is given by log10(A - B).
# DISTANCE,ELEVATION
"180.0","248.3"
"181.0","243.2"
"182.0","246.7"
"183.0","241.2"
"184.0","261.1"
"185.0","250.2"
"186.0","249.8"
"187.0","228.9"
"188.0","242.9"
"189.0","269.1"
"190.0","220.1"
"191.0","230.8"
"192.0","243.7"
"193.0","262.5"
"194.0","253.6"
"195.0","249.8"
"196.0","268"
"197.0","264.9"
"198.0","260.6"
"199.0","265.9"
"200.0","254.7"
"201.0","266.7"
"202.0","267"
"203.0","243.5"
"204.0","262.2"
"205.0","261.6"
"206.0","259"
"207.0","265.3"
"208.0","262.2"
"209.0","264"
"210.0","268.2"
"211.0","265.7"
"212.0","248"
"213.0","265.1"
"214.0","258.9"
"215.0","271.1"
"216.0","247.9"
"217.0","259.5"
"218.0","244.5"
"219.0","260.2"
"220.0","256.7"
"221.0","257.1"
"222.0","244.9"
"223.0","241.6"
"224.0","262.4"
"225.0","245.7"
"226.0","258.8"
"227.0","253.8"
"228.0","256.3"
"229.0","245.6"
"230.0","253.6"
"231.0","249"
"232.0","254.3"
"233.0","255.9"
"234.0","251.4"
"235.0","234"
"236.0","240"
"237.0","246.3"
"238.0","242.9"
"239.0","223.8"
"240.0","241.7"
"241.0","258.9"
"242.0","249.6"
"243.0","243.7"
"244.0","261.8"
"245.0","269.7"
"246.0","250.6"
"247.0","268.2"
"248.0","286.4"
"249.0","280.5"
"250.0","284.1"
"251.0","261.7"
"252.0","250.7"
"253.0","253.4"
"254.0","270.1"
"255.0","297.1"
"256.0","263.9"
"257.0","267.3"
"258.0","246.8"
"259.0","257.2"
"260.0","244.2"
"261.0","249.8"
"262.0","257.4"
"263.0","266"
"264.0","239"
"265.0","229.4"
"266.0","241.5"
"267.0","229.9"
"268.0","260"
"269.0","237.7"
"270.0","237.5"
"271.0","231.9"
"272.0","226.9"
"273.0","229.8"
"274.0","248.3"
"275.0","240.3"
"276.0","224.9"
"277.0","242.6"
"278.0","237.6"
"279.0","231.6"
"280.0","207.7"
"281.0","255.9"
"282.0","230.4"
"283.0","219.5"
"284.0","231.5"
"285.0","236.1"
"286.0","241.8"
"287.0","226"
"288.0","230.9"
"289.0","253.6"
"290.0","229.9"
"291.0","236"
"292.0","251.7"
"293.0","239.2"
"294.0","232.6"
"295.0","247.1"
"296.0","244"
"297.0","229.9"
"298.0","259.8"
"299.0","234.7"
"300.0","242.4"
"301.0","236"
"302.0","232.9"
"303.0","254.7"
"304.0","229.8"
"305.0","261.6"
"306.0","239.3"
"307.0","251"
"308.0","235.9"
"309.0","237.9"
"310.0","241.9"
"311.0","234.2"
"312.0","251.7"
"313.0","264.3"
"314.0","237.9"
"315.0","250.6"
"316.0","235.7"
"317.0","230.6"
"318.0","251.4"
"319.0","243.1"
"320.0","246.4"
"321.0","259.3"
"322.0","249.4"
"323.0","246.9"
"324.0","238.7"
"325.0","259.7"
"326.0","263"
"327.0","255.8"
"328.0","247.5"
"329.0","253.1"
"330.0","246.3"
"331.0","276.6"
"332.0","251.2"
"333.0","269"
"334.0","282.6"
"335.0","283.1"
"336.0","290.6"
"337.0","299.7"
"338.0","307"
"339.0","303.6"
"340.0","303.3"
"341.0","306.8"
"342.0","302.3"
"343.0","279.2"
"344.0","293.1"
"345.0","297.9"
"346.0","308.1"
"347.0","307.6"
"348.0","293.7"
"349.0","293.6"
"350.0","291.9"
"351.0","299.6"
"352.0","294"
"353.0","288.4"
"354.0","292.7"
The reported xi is 1.4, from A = 256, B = 230.8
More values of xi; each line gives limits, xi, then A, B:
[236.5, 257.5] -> 1.3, 260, 241.7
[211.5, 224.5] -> 1.0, 255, 244.5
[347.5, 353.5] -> 0.2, 294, 291.9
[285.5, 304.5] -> 1.0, 239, 229.8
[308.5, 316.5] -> 0.9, 244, 235.7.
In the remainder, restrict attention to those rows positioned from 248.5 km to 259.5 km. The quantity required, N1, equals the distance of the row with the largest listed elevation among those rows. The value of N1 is 255.0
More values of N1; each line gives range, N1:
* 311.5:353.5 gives 346.0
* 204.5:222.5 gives 215.0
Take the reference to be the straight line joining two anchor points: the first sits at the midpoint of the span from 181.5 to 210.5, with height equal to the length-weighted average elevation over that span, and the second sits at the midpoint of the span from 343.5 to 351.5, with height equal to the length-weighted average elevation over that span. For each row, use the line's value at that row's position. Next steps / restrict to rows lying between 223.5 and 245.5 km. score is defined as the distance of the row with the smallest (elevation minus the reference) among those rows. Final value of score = 239.0 km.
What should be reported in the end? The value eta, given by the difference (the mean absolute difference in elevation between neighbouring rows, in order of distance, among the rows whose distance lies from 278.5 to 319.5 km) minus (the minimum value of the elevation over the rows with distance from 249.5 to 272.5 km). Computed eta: -212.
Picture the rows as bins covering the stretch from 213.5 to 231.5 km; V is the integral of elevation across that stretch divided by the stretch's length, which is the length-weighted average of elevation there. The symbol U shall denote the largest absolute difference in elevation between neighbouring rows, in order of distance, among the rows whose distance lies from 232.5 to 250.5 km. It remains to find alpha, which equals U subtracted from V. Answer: 235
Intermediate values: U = 19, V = 254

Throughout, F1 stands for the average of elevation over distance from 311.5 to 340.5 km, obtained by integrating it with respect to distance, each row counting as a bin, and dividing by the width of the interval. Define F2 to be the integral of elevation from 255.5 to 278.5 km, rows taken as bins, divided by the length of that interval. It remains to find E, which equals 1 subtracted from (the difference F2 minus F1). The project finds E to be -19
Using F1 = 262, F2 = 244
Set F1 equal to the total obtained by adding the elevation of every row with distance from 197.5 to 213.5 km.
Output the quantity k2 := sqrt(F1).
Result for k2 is 64.7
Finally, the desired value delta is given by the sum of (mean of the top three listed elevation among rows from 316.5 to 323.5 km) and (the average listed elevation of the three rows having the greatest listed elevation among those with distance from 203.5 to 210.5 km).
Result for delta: 519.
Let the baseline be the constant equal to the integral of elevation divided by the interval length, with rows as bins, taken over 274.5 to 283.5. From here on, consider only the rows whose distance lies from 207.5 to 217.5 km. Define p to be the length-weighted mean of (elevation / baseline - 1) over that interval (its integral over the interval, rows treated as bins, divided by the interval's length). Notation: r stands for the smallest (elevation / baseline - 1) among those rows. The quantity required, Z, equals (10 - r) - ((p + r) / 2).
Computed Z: 9.8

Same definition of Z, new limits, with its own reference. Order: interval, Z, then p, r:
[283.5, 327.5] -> 10.0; 0.048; -0.027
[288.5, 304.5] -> 10.0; 0.037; -0.011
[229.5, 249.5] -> 10.0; 0.090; -0.036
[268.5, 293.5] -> 10.2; 0.012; -0.106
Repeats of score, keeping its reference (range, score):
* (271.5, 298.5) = 280.0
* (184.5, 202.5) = 190.0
